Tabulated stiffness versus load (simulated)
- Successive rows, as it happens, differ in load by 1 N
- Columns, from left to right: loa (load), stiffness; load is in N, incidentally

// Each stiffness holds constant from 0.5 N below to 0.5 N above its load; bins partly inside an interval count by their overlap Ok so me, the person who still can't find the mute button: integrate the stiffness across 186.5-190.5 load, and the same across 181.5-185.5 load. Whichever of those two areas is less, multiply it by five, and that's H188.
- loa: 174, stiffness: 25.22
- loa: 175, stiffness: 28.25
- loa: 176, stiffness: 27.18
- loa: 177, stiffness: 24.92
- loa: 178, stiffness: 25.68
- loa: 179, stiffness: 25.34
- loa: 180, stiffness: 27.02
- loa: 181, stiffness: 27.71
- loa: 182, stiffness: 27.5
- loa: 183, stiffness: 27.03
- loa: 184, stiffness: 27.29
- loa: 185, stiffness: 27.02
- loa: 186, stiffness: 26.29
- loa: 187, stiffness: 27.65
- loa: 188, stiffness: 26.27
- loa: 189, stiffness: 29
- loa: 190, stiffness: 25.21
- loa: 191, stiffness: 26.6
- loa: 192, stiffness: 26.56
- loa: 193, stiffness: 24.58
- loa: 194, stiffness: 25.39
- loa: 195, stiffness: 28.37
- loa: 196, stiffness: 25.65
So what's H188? 541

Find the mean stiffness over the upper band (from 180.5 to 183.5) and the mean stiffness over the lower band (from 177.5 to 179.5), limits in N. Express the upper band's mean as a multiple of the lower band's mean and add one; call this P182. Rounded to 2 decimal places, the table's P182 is 2.07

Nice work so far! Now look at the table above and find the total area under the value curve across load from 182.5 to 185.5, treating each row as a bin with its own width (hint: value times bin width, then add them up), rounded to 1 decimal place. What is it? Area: 81.3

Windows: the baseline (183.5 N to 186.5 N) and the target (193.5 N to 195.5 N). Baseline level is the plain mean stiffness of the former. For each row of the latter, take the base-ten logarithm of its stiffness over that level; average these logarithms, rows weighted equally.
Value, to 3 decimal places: 0.000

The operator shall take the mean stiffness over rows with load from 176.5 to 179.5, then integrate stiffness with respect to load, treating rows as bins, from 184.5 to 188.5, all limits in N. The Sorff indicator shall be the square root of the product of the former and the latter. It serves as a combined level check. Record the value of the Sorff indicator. 52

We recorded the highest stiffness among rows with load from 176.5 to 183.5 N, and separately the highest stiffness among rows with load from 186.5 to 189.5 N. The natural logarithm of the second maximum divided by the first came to 0.046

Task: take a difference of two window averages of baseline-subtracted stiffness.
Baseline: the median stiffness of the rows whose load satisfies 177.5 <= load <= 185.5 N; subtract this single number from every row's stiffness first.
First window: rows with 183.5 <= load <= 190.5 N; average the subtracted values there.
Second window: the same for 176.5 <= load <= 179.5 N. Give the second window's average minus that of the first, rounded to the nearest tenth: -1.6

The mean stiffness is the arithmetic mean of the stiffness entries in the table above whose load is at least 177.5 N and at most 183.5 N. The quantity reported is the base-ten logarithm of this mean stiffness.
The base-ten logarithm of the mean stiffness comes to 1.427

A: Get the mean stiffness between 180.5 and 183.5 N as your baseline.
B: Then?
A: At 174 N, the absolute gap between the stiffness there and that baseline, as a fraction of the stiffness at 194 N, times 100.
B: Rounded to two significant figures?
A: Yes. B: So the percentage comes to 8.6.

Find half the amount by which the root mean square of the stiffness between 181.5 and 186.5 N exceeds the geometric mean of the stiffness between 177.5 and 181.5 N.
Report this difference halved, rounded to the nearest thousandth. 0.305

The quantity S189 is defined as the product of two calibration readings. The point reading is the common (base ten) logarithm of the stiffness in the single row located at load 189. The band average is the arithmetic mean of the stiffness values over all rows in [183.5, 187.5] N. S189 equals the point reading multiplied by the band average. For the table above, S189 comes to 39.6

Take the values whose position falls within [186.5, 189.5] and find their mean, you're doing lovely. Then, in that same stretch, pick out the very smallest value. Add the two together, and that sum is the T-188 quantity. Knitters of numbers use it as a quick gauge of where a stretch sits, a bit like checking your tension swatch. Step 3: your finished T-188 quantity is 53.9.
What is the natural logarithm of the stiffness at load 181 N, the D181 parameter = 3.32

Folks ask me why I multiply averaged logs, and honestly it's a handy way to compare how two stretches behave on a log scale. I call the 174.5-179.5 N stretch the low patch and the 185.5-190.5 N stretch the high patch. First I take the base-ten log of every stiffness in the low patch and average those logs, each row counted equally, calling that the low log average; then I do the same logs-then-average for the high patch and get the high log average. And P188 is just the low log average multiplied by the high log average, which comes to 2.03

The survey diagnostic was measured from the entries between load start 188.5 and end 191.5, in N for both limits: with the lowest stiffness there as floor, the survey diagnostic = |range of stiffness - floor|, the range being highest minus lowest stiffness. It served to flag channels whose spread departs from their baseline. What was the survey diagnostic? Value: 21.4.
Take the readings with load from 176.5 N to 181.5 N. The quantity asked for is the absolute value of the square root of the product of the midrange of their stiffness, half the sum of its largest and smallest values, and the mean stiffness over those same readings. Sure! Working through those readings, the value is 26.2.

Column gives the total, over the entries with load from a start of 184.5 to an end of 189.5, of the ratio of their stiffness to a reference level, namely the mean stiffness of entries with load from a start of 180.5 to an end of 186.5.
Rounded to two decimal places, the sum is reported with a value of 5.02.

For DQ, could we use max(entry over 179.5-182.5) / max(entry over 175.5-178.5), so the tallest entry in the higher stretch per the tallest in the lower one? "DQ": 1.02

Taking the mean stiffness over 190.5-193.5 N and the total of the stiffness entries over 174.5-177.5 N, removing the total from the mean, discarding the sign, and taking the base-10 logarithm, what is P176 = 1.74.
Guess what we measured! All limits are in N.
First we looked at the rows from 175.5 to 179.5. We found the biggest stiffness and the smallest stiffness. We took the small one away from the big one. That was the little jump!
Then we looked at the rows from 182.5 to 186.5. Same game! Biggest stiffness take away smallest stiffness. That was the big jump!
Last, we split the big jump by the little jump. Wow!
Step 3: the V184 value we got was 0.4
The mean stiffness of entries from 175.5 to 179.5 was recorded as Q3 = 25.8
